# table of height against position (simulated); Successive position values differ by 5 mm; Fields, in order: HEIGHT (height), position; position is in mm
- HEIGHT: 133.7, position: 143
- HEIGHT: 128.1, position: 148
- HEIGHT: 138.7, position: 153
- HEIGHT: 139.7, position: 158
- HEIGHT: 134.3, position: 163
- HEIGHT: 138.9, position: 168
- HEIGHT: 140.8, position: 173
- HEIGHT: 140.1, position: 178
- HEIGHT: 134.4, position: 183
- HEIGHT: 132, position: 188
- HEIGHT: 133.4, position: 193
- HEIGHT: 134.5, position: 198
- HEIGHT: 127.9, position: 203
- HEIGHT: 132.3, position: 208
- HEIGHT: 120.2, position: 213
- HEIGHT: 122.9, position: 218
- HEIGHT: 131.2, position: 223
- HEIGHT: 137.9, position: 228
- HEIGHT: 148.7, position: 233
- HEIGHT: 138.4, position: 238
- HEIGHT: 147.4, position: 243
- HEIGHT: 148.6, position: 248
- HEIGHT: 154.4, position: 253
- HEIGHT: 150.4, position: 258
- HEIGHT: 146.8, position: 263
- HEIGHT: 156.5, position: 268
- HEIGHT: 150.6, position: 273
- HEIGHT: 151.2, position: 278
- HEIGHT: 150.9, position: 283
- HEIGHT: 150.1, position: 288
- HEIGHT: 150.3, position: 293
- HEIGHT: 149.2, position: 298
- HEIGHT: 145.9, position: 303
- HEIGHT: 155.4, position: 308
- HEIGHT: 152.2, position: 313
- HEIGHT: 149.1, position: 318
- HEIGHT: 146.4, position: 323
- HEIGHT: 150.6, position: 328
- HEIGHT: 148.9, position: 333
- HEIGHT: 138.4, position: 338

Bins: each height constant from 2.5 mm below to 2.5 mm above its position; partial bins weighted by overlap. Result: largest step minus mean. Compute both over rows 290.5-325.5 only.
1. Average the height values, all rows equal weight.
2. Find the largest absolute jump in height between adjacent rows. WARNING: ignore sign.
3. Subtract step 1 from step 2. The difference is -140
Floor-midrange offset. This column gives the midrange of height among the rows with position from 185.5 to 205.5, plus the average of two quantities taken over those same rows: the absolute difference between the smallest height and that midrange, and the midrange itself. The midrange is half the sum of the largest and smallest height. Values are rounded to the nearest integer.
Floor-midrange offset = 198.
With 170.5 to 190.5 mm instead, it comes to 207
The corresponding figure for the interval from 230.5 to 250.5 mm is 218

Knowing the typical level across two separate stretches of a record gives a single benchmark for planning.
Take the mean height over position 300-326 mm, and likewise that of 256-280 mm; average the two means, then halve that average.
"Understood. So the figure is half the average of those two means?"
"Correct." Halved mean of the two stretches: 75.2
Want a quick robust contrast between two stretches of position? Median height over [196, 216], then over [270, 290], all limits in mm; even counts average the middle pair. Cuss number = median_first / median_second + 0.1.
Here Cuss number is 0.96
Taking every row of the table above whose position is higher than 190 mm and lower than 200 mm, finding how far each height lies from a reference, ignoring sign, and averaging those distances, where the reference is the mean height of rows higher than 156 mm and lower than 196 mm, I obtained 3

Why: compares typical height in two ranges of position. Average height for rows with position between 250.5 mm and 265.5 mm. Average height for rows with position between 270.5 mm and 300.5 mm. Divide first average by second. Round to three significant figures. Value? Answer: 1.00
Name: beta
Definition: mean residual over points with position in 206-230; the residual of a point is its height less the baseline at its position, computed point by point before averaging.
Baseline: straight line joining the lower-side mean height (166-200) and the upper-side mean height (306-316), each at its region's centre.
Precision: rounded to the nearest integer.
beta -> -12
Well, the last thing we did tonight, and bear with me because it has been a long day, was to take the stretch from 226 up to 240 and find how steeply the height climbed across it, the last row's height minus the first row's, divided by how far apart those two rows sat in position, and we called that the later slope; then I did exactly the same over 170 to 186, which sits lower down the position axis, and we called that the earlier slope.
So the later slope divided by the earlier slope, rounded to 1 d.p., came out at -0.1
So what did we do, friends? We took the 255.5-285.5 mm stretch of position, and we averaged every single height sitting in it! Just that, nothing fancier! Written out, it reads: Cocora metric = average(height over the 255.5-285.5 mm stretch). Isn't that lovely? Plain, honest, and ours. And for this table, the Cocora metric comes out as 151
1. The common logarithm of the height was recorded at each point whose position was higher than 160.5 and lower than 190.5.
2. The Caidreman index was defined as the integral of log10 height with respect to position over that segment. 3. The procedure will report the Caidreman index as 64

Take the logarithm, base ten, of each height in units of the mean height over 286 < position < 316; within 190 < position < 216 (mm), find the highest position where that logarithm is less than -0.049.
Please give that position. 213 mm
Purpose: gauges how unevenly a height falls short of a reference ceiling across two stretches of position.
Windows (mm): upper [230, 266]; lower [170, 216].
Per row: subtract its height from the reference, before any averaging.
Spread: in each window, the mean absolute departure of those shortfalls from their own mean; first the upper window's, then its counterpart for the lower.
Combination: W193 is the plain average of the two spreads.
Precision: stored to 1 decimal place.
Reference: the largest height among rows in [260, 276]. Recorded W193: 3.7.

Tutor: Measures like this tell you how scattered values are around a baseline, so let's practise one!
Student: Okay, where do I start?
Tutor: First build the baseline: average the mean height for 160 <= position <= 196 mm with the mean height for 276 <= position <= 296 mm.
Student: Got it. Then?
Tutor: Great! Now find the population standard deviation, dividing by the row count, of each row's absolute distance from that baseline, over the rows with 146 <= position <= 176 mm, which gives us 4.4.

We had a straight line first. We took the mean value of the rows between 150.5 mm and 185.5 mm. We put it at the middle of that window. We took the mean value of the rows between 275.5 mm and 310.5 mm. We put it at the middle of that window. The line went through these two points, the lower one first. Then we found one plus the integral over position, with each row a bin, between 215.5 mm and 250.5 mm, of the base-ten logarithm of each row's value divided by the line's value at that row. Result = 0.41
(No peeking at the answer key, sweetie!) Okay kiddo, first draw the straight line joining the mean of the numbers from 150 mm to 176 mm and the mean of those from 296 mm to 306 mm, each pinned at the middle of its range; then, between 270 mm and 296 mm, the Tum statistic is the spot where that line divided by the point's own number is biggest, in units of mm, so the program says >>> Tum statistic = 293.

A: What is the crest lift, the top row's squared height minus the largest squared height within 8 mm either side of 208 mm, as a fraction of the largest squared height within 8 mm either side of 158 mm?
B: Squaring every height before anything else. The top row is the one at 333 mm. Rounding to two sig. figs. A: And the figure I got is 0.24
